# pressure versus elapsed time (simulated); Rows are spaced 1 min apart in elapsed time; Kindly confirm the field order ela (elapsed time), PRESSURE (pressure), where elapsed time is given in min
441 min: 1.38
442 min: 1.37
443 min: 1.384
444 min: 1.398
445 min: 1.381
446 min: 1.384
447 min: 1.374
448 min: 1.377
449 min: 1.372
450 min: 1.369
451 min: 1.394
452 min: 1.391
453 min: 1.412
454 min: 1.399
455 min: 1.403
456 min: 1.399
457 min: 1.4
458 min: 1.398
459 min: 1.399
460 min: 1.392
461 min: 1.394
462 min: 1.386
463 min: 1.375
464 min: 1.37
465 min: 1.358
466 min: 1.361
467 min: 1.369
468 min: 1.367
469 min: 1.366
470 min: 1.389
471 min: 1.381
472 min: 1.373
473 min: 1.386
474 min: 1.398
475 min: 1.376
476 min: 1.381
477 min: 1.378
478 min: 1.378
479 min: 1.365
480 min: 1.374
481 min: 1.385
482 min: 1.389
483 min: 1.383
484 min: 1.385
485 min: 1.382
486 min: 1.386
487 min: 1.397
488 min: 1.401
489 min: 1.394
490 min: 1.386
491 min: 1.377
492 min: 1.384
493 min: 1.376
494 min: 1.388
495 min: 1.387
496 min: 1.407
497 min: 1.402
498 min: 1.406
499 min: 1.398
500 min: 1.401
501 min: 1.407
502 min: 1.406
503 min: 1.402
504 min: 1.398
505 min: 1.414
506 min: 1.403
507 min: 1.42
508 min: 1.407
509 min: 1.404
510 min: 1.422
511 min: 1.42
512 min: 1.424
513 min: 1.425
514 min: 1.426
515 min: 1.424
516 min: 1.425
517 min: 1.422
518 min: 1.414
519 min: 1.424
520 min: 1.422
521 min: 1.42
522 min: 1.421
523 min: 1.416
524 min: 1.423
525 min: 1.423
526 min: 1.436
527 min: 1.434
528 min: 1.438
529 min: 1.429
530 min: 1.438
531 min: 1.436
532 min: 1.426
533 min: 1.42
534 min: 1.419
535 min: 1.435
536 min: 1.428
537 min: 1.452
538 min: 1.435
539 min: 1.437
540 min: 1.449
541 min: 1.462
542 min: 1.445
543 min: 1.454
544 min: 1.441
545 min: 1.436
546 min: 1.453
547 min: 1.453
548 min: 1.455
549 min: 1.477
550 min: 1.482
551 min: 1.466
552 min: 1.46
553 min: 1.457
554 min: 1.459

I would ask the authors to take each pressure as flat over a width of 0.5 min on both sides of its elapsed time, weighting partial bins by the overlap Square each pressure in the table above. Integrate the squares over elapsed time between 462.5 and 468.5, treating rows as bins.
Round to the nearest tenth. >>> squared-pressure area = 11.2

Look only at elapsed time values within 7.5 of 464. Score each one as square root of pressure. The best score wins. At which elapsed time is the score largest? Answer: 457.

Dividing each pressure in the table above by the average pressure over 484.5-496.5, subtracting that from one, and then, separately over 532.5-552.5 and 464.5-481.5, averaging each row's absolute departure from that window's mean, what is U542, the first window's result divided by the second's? 1.6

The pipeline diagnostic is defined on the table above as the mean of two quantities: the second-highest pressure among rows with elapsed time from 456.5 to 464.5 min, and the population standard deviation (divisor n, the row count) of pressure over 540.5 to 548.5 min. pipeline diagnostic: 0.703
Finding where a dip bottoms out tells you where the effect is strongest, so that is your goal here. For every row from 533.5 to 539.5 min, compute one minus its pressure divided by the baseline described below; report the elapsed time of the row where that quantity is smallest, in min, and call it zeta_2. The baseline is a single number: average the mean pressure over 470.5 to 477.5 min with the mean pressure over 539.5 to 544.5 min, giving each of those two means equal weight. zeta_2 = 537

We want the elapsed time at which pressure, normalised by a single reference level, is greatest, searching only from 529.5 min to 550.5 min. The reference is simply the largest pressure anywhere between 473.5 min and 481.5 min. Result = 550 min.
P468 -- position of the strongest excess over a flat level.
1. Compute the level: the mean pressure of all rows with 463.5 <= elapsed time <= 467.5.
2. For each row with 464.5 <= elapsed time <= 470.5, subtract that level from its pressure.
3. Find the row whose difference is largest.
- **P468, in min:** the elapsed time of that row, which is 470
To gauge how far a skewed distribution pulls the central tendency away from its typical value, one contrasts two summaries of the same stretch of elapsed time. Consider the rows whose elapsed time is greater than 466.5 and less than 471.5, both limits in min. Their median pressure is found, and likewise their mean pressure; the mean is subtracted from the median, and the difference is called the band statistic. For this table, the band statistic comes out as -0.0054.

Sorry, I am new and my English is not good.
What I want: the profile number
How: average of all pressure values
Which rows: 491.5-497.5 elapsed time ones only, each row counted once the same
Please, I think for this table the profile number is 1.39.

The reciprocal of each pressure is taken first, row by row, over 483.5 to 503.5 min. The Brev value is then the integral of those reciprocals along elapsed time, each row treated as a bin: 14.4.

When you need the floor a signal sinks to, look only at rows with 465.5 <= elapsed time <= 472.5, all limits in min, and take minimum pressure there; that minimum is 1.361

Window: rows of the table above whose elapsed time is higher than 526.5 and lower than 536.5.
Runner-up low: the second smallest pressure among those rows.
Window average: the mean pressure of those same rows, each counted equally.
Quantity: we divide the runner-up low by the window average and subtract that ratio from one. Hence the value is 0.007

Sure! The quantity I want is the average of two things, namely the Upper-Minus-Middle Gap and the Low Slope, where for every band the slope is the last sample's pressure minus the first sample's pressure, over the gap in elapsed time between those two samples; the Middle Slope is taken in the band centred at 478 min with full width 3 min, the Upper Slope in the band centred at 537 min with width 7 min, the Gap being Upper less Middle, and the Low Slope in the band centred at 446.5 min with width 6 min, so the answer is 0.003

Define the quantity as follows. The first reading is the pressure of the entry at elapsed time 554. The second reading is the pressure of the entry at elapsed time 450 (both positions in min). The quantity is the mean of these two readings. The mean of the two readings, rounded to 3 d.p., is 1.414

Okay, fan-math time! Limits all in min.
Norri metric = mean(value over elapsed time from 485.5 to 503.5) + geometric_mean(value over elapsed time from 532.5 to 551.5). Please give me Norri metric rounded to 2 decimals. 2.84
